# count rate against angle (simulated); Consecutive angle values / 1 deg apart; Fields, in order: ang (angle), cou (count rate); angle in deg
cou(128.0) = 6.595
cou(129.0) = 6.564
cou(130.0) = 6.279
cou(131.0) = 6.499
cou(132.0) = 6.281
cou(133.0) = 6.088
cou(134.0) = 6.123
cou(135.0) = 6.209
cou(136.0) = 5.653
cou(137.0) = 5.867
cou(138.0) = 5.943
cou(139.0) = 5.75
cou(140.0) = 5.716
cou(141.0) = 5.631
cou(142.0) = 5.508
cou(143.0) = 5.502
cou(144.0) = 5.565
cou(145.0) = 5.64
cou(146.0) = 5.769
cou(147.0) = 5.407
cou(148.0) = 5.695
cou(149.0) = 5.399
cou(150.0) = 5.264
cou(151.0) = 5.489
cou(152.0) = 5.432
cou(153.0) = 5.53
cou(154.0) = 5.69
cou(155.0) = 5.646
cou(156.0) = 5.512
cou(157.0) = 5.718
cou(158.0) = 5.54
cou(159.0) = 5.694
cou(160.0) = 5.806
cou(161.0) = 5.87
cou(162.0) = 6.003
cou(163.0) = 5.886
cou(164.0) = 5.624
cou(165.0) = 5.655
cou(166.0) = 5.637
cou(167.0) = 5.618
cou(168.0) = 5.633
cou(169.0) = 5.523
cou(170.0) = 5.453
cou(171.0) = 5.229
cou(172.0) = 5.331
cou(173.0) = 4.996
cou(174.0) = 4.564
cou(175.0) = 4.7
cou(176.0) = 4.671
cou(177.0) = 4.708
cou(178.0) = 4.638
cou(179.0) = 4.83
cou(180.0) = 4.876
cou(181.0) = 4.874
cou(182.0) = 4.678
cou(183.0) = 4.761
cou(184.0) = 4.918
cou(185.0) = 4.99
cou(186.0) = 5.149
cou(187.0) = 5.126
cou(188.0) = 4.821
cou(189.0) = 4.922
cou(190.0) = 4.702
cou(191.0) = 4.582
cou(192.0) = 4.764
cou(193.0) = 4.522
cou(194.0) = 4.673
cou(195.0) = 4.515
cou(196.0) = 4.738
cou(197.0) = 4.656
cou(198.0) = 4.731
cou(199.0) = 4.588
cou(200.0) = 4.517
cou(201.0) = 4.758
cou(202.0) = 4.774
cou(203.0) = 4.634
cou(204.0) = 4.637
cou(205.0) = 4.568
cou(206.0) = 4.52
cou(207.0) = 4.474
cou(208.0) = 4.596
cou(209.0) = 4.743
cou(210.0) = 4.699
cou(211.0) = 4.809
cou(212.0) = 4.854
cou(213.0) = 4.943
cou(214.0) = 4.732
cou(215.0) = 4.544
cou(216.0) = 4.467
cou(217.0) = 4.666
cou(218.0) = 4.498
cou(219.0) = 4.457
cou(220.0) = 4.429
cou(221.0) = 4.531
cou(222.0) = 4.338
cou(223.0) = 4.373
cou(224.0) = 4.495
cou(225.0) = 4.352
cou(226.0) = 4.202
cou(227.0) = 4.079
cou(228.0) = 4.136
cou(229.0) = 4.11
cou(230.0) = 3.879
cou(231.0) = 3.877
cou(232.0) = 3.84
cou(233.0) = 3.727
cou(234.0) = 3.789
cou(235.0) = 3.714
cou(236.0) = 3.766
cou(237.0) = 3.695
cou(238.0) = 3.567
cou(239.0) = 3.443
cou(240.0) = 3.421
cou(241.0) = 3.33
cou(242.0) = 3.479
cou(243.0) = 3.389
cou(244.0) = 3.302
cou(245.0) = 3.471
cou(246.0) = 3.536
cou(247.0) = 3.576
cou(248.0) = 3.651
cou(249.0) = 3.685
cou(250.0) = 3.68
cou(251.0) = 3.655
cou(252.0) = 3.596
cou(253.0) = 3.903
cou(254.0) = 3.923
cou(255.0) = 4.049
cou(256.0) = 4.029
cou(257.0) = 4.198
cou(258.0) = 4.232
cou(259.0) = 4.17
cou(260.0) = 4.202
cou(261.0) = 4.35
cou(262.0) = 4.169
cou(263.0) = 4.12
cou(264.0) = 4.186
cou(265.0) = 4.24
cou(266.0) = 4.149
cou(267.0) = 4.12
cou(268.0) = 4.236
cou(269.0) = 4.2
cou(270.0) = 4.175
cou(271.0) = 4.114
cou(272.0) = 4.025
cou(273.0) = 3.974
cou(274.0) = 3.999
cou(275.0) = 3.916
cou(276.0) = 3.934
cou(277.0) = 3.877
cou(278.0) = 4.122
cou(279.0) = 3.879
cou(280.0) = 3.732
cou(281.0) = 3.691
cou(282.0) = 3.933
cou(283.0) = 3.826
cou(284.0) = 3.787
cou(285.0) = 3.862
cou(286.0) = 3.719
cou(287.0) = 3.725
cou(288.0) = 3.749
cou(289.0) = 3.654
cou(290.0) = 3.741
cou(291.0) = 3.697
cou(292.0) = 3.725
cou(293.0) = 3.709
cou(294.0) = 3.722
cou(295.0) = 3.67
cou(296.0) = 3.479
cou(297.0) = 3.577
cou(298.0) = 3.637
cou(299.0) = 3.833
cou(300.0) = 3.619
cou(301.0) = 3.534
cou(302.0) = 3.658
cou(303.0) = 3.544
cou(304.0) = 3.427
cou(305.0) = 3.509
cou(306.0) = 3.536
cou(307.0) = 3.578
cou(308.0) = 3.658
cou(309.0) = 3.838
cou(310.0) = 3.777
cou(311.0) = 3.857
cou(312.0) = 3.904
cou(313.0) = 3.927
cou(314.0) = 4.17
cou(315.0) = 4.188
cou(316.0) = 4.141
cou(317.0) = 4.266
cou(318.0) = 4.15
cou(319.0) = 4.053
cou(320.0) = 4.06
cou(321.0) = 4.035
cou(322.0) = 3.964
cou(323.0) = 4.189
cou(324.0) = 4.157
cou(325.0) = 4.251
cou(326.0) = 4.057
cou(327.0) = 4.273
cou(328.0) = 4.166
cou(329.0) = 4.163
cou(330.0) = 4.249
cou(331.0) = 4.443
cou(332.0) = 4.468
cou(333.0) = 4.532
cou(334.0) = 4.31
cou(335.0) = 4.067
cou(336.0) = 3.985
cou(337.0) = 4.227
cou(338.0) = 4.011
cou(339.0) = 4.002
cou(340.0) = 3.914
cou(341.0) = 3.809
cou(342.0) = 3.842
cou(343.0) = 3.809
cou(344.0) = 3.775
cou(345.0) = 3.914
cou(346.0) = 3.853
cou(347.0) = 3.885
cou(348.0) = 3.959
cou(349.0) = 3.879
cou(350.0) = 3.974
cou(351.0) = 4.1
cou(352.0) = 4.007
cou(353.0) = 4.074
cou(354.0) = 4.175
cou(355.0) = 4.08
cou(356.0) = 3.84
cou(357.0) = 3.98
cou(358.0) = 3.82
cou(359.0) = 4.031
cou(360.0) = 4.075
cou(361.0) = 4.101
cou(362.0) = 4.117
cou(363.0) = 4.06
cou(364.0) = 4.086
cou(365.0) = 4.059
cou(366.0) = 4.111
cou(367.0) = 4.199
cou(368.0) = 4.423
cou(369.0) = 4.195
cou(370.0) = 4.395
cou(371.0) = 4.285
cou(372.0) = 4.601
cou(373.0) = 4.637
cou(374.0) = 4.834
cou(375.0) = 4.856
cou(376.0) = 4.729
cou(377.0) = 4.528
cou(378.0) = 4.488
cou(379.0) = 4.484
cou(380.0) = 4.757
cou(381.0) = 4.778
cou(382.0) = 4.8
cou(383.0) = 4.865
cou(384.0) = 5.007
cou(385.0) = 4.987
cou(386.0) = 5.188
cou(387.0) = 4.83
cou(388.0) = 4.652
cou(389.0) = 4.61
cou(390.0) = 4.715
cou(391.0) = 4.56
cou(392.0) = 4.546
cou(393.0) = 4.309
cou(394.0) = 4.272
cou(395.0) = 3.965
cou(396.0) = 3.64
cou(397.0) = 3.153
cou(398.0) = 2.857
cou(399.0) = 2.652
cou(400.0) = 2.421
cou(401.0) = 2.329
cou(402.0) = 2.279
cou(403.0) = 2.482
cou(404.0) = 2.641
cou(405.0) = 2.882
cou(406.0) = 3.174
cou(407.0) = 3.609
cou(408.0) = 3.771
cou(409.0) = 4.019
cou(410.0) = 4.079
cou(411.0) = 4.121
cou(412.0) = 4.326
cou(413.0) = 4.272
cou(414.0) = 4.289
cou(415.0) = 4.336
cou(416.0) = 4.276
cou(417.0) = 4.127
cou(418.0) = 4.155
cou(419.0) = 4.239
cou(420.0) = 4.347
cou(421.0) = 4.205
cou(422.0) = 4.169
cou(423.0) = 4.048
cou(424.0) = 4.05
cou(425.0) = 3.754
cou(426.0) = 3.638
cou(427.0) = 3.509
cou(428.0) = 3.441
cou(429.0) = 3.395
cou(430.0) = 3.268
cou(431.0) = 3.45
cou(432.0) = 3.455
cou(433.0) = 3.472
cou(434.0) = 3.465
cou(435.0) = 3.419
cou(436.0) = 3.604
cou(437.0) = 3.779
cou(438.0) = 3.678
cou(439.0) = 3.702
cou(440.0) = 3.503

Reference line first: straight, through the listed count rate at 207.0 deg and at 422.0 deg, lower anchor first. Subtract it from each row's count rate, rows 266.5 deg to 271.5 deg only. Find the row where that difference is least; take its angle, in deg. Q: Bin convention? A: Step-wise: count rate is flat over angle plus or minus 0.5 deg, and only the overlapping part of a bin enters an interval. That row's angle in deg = 271.0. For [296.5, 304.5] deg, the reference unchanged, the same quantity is 304.0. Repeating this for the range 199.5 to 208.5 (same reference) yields 207.0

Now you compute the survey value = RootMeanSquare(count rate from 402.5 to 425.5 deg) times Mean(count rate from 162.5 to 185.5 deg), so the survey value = 20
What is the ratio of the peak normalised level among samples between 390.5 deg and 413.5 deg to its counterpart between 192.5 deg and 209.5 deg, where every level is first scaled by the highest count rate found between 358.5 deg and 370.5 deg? 0.96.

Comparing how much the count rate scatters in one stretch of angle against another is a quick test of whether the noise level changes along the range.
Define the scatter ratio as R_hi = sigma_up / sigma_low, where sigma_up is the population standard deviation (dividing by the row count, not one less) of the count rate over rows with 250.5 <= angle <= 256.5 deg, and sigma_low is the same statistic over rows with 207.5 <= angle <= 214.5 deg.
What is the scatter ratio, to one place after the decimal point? 1.7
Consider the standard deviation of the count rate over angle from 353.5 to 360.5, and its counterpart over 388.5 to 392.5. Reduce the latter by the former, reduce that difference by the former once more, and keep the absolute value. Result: 0.18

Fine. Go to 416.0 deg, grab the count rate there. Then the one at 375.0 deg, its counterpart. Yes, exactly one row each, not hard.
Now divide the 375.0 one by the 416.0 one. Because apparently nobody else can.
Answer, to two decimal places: 1.14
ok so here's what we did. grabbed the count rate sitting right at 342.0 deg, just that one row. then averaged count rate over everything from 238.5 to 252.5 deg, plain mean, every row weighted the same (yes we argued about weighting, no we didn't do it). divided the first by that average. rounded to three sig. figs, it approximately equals 1.09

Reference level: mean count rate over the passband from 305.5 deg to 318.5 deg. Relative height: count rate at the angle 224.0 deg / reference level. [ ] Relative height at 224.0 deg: 1.1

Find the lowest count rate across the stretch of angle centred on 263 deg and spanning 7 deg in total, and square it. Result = 17.0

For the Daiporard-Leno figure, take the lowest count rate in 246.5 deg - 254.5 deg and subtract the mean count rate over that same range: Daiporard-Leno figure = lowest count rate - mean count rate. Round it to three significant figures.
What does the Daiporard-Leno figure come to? -0.133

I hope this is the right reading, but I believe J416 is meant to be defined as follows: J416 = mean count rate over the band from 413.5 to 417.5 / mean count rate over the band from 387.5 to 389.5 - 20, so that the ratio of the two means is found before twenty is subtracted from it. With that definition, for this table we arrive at -19.1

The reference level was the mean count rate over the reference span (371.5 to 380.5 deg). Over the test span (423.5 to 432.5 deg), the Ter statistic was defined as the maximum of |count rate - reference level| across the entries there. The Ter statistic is 1.4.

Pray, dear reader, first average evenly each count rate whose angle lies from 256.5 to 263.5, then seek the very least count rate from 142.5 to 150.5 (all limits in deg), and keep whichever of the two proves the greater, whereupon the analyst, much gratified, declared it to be 5.3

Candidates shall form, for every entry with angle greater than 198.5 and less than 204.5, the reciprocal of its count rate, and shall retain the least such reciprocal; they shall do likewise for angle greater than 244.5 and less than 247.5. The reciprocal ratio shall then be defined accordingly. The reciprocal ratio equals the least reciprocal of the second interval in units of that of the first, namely 1.34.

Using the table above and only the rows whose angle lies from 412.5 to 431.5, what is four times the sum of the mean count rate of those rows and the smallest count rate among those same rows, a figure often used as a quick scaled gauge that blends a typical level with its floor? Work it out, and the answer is 29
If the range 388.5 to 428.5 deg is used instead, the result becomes 24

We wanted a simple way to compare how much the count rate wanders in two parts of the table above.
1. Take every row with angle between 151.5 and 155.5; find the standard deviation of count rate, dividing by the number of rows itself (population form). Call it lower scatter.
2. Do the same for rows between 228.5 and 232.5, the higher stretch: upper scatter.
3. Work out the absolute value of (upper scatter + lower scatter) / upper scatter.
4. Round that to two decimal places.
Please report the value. 1.94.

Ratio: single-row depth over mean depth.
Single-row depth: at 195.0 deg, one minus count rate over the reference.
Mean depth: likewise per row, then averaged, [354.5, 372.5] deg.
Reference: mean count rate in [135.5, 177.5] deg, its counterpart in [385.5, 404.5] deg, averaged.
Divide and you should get 0.2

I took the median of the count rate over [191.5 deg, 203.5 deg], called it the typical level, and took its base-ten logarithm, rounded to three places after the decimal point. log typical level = 0.669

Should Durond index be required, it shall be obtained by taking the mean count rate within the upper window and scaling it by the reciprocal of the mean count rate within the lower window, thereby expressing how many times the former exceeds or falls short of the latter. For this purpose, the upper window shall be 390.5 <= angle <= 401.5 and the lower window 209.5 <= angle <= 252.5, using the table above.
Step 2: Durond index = 0.88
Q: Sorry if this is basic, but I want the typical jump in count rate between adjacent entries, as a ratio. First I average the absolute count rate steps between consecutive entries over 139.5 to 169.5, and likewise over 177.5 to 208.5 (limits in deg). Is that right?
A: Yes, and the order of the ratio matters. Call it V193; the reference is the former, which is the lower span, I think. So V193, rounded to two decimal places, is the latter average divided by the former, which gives 0.96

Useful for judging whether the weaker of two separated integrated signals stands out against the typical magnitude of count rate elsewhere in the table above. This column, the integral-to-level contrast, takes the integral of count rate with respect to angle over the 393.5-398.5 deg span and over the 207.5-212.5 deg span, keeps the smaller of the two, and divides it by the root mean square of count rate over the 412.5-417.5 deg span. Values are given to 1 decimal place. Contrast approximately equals 4.2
